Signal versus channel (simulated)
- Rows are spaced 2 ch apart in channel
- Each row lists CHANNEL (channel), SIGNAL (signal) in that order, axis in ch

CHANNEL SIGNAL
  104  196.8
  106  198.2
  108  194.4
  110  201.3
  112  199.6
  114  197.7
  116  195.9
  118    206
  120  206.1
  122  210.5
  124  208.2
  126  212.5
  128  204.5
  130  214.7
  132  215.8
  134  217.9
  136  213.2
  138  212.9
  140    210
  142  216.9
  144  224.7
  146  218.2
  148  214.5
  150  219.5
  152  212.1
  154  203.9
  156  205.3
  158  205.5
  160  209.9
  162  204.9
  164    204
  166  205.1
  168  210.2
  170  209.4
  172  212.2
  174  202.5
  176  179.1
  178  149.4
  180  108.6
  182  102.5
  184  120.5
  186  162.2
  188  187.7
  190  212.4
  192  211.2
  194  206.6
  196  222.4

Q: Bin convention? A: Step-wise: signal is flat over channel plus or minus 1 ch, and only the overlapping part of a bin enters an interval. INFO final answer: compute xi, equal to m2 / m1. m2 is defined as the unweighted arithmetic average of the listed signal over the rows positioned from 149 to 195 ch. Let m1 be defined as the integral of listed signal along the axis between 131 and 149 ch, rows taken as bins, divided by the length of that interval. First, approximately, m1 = 216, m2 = 189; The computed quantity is 0.87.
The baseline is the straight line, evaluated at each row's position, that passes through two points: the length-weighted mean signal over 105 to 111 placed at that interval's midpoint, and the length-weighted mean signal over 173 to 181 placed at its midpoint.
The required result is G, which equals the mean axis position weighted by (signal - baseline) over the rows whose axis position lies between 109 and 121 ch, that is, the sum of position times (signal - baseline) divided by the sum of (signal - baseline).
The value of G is 116.9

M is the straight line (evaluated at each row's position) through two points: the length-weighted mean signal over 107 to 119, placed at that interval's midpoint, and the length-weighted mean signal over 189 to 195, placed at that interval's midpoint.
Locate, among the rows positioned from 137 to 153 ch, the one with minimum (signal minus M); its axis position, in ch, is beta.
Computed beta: 140 ch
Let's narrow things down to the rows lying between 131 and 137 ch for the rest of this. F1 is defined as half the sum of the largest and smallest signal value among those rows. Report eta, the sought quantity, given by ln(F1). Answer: 5.37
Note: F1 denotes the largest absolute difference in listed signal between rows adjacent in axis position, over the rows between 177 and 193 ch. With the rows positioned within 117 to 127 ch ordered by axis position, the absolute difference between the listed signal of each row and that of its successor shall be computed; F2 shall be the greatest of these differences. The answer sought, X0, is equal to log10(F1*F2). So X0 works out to 2.26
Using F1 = 42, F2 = 4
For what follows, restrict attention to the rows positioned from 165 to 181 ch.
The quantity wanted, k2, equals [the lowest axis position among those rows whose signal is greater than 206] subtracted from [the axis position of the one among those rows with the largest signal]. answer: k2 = 4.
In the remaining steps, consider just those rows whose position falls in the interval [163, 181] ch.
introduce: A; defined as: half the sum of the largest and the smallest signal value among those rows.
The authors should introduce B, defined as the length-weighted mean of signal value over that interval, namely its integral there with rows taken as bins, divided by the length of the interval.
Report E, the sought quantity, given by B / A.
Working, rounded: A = 160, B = 187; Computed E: 1.16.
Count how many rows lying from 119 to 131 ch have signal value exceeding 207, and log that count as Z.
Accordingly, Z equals 4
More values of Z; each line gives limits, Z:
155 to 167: 1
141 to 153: 6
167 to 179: 3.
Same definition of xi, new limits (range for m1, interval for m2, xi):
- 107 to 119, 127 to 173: 1.06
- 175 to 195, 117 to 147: 1.30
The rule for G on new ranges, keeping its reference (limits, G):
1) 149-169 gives 159.1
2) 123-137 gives 130.7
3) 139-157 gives 147.9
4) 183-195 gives 192.5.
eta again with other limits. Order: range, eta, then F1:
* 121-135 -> 5.35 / 211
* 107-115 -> 5.29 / 198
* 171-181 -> 5.08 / 160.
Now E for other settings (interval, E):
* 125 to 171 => 0.99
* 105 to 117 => 1.00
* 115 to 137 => 1.01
